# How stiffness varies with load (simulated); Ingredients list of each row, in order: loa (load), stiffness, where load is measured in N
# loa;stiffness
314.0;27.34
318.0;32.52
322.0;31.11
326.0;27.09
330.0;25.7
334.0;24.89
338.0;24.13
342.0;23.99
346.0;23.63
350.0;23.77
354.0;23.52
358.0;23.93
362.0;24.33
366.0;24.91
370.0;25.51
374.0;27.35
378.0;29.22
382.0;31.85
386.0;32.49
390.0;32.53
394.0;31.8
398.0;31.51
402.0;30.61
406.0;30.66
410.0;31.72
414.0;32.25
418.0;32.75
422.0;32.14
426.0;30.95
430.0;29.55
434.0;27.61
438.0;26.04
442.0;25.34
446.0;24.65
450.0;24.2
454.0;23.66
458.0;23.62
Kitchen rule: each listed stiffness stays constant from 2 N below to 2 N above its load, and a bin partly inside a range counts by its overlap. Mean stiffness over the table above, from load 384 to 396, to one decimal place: 32.3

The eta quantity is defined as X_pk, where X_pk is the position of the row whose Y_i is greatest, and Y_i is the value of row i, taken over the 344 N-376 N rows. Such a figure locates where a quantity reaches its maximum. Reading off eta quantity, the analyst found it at 374.0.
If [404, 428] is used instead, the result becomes 418.0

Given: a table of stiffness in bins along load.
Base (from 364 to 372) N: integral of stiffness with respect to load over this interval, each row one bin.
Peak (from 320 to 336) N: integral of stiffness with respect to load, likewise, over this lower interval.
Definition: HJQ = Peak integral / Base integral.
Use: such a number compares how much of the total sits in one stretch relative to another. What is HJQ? 2.16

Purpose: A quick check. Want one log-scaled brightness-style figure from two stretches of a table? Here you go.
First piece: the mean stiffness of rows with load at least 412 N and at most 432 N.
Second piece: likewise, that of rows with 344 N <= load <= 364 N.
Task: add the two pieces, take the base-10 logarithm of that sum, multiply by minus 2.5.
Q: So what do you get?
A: -4.36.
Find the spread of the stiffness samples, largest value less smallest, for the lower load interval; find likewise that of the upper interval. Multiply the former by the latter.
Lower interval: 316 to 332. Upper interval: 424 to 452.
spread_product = 46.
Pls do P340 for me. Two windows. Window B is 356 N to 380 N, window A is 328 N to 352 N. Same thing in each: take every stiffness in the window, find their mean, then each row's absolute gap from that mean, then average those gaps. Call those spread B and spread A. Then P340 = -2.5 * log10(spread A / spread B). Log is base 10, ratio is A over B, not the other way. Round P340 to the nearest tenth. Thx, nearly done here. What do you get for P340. 1.0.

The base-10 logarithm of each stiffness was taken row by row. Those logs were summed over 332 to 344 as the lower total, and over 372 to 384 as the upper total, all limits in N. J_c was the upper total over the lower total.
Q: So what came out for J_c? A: 1.06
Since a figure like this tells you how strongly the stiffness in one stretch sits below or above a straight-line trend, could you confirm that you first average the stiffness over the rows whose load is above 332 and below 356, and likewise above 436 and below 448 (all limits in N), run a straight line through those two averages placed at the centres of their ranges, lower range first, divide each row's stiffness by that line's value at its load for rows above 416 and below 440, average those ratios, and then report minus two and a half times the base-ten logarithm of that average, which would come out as -0.19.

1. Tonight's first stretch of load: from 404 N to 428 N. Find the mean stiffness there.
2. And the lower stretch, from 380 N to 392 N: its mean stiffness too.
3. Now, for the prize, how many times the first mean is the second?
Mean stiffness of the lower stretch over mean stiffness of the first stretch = 1.02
